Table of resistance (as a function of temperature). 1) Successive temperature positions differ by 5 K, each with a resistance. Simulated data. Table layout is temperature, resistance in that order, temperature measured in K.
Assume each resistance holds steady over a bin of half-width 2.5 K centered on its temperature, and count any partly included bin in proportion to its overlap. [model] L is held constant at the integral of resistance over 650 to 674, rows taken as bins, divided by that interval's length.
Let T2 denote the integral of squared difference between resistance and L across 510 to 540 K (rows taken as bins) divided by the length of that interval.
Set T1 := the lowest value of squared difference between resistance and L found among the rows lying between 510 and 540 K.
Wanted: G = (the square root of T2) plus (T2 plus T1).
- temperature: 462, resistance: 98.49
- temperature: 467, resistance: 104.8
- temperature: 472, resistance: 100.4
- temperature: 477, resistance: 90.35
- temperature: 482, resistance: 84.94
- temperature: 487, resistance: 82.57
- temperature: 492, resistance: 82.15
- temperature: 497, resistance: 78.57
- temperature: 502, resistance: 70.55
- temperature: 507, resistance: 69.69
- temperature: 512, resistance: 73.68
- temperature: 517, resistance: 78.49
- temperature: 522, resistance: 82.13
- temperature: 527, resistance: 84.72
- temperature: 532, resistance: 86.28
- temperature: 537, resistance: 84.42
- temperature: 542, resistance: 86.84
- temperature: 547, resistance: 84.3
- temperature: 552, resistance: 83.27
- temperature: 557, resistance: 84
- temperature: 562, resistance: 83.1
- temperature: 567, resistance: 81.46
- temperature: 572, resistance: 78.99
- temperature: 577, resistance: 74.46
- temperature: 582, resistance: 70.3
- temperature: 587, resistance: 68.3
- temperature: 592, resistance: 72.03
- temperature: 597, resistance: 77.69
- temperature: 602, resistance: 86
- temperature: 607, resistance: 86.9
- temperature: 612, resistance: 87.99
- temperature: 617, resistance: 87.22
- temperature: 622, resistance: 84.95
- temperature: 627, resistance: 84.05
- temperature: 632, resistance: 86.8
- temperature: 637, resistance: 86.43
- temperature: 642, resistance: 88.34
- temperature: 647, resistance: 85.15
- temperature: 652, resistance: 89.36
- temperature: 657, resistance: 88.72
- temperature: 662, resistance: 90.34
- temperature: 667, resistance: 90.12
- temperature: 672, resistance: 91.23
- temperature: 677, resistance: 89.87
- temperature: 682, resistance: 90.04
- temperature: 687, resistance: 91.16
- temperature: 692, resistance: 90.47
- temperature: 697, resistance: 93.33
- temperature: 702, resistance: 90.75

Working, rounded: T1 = 13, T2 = 84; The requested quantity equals 106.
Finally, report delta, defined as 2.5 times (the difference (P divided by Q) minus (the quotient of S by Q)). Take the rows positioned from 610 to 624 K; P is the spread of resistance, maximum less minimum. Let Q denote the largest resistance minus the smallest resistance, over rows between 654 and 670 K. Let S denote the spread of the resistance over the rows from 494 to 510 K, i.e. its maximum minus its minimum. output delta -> -9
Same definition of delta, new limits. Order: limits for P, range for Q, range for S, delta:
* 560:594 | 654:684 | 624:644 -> 10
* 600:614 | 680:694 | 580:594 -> -4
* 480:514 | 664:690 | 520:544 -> 19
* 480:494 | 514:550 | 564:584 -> -3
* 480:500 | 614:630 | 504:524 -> -5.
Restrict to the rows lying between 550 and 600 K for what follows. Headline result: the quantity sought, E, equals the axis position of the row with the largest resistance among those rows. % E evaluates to 557 K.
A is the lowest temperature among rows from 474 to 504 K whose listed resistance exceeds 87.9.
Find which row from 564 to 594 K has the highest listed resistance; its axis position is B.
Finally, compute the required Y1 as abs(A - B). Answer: 90 K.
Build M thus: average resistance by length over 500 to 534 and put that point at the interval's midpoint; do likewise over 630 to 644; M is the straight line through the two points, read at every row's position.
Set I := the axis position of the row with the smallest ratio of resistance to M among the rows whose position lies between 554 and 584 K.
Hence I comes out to 582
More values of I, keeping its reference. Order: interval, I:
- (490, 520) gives 507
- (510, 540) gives 512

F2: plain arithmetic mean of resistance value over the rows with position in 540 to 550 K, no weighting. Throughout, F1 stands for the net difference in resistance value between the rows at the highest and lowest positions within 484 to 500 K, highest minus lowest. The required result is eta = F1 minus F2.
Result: -90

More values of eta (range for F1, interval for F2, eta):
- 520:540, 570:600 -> -71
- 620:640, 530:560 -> -83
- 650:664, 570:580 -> -76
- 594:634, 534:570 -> -75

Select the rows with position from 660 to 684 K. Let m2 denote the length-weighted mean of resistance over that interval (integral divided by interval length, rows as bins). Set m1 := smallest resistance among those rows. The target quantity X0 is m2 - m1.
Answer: 0.46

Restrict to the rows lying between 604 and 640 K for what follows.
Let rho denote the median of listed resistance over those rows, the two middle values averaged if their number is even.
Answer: 87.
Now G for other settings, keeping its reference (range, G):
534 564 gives 48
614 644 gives 22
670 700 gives 4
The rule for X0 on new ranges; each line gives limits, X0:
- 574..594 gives 3.15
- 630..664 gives 2.71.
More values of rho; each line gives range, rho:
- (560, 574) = 81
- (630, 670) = 89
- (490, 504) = 79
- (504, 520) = 74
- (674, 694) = 90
